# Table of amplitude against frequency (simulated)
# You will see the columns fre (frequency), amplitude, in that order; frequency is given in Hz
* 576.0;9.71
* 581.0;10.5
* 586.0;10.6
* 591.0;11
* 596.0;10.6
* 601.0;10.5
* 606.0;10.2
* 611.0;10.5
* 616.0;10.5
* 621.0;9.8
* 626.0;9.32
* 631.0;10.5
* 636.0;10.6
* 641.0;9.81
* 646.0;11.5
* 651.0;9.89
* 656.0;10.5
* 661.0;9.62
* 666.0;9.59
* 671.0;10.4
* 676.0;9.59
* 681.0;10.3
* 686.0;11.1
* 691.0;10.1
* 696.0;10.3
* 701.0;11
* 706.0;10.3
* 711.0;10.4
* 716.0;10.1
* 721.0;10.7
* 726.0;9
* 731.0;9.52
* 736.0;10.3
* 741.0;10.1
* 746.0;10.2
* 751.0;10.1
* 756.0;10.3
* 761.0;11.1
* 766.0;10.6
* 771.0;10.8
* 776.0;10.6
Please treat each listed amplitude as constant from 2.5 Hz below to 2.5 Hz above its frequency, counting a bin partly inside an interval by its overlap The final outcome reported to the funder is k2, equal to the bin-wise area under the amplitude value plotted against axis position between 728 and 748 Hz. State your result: 200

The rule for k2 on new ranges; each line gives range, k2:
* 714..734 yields 197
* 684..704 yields 212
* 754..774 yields 214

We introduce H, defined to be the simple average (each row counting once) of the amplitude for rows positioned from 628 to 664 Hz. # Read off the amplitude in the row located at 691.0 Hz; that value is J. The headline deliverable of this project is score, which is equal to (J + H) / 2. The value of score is 10.2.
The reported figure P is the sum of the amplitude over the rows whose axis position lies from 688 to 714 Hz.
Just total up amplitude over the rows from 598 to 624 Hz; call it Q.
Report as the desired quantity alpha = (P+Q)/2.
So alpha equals 51.8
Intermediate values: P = 52.1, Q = 51.5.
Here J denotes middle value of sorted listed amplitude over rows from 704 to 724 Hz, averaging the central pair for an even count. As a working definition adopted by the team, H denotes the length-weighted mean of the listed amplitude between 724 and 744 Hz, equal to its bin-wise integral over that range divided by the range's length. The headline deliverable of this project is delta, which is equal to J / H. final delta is 1.06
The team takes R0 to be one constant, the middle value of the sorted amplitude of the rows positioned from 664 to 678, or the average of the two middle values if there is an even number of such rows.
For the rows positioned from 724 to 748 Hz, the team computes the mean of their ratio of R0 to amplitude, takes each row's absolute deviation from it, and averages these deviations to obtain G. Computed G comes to 0.0462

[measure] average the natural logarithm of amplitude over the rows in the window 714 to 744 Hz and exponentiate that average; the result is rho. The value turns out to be 9.9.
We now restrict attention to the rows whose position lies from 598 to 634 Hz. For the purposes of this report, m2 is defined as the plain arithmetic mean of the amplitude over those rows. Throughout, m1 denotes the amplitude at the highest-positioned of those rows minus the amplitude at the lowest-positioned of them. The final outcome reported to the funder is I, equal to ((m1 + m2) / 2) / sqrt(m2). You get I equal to 1.60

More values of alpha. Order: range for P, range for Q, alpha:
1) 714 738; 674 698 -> 50.5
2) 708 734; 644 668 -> 50.4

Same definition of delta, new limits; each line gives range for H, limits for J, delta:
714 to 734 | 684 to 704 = 1.08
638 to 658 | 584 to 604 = 1.02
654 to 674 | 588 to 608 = 1.05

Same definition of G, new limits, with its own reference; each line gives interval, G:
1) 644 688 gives 0.0488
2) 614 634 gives 0.0452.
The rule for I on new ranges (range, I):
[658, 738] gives 1.70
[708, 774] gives 1.66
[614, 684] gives 1.56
